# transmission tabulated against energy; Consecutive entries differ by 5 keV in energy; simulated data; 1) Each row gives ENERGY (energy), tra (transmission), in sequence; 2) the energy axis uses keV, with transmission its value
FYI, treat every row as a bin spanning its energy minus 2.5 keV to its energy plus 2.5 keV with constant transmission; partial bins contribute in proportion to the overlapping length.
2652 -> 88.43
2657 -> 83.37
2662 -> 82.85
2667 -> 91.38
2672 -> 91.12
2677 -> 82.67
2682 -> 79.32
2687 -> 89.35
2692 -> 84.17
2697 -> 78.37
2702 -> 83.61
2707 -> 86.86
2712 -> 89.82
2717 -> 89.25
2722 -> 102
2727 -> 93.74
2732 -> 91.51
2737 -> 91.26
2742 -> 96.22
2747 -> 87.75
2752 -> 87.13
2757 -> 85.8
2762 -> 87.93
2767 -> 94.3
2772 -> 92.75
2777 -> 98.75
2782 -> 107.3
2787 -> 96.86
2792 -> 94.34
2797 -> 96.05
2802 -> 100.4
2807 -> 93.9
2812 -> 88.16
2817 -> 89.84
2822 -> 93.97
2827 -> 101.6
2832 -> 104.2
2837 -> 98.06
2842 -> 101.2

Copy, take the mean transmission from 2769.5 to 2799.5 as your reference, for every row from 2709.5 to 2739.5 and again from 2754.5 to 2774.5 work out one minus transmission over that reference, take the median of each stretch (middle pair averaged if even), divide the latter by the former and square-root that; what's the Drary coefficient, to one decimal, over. 1.1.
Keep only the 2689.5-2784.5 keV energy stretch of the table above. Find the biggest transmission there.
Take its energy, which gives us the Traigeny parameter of 2782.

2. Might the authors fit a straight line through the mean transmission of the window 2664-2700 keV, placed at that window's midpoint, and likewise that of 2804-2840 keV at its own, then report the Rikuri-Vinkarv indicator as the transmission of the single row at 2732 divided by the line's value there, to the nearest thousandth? 1.029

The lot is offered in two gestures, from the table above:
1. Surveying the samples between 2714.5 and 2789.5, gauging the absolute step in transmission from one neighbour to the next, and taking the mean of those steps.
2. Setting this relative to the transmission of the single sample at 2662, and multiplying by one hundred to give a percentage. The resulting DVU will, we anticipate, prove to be 6.4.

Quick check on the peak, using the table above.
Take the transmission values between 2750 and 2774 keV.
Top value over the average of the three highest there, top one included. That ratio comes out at 1.03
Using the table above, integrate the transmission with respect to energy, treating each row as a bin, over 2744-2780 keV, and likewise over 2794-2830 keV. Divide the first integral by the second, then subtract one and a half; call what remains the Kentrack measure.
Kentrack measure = -0.54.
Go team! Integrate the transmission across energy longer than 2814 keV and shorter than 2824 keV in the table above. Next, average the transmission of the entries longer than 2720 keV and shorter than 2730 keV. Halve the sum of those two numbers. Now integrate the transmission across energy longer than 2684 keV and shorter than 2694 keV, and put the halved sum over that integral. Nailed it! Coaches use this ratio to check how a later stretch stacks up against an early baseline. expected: 0.59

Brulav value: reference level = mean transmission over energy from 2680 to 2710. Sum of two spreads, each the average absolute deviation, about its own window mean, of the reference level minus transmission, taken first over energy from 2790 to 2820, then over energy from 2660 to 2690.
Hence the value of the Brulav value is 7.7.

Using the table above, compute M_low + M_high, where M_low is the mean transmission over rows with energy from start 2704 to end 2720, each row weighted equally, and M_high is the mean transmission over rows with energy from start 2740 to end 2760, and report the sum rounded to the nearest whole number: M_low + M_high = 178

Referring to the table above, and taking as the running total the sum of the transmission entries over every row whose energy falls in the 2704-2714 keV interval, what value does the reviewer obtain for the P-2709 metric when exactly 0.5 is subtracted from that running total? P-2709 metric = 176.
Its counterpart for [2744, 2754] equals 174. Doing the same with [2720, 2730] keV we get 195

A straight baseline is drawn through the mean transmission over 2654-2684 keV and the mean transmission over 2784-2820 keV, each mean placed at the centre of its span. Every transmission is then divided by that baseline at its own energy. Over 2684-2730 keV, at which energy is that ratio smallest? 2697 keV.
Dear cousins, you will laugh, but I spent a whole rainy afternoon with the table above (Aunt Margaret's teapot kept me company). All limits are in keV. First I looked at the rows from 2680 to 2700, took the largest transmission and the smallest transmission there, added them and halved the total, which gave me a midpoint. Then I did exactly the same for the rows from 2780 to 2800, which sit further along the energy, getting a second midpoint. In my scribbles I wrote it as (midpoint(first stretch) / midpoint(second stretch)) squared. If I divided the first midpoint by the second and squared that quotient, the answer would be 0.69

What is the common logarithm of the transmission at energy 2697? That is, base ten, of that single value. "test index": 1.89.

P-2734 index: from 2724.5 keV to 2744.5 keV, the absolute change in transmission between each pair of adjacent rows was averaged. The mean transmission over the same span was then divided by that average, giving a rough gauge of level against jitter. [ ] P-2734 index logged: 38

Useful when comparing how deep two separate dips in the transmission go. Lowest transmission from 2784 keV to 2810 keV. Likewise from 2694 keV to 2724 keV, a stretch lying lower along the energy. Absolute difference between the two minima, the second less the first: 16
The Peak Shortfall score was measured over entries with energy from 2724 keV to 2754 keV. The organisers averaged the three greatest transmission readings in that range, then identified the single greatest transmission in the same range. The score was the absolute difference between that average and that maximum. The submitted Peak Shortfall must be 2.4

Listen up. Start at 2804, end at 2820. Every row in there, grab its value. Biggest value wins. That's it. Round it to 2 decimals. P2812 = 93.90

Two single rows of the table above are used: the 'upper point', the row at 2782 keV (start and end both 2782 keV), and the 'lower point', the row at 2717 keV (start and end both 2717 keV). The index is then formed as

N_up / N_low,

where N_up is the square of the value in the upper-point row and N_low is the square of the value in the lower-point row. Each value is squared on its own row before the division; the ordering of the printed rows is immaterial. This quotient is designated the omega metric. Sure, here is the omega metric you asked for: 1.4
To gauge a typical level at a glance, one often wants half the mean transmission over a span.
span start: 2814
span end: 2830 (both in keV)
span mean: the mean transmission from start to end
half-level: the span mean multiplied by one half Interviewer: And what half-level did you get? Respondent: 47.6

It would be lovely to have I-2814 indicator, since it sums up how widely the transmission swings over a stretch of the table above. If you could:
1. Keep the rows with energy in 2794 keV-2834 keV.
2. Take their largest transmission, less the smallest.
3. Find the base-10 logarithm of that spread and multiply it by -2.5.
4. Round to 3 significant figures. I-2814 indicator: -3.01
